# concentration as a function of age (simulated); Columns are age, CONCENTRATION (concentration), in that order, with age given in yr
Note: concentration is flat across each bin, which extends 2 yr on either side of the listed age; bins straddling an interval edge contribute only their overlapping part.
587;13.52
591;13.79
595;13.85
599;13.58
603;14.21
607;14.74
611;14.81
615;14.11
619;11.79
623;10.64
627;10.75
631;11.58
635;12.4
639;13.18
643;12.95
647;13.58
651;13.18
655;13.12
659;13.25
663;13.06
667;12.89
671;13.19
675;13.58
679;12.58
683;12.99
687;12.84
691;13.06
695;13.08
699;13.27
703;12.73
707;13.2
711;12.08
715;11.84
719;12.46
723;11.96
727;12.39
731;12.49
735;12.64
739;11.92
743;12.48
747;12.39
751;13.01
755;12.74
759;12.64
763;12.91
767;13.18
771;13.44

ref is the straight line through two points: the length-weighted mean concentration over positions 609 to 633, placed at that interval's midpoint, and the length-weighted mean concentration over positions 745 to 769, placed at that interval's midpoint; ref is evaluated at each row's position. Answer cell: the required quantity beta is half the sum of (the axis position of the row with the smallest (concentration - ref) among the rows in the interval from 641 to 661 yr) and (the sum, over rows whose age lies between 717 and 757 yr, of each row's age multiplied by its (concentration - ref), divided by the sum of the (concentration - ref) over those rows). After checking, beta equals 687.7 yr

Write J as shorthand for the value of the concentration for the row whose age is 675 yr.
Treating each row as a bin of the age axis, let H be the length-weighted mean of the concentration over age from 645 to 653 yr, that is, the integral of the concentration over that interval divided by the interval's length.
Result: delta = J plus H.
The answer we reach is 27.0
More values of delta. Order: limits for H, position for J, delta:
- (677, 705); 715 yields 24.8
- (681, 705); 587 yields 26.5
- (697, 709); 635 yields 25.5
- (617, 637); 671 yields 24.6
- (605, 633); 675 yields 26.2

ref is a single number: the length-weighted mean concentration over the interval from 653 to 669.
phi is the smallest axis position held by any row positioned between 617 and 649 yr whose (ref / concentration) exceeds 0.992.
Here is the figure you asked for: 619 yr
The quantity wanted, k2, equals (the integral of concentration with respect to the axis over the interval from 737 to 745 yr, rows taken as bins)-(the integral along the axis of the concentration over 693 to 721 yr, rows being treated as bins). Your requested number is -257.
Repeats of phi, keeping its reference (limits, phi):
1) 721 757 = 723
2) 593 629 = 619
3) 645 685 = 651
